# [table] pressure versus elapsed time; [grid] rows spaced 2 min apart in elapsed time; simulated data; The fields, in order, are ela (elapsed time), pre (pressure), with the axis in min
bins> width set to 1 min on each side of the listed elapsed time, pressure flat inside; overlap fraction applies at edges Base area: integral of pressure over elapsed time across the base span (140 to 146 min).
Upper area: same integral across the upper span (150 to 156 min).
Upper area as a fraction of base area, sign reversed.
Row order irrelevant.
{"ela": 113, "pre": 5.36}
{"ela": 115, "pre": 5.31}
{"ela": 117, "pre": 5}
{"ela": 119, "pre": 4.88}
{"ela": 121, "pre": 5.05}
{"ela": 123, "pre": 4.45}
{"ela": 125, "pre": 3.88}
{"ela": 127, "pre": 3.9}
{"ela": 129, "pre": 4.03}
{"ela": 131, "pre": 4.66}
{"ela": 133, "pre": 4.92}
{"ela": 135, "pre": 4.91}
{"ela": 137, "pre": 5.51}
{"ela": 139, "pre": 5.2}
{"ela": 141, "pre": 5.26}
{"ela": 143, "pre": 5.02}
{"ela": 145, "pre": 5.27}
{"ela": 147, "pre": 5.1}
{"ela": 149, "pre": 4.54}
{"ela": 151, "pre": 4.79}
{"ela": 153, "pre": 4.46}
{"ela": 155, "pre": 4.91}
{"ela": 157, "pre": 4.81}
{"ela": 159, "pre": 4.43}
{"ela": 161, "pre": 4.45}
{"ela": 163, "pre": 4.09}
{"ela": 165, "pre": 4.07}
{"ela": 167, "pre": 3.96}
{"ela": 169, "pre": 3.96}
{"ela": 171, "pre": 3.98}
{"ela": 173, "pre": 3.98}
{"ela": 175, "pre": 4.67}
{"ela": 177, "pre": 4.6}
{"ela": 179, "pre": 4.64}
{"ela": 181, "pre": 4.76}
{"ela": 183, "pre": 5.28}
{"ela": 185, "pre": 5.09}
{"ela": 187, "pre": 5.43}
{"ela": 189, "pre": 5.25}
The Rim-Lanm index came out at -0.91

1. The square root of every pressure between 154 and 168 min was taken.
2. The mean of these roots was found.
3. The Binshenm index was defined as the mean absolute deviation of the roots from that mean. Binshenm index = 0.071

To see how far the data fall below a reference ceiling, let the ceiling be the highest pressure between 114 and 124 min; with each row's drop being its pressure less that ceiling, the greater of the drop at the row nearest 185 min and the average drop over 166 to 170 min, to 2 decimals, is -0.22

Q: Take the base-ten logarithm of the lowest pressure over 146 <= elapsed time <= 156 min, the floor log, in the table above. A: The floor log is 0.65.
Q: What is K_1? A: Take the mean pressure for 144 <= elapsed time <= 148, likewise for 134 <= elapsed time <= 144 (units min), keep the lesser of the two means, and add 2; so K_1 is 7.2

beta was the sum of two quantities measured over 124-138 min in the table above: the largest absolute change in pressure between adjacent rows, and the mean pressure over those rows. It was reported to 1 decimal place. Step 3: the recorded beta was 5.2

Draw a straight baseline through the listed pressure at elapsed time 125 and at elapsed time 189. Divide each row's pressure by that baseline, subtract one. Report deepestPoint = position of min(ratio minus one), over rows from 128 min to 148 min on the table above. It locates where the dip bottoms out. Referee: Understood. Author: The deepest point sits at 129 min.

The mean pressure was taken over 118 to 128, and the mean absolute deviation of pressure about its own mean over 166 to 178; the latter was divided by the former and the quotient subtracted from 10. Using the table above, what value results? 9.933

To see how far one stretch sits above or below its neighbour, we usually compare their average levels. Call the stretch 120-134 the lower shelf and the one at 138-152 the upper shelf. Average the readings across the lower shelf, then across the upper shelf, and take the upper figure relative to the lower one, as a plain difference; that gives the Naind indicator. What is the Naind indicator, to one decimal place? 0.6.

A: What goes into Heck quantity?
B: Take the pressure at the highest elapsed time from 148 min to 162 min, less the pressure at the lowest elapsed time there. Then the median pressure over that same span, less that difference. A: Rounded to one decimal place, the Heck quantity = 4.6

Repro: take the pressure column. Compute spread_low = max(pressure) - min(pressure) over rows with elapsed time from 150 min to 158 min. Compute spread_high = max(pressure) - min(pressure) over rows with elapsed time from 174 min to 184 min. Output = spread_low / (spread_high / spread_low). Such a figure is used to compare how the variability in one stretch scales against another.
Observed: 0.3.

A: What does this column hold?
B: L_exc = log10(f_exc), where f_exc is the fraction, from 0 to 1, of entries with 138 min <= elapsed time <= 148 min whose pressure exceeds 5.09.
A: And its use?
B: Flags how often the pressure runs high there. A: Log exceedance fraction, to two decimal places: -0.10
